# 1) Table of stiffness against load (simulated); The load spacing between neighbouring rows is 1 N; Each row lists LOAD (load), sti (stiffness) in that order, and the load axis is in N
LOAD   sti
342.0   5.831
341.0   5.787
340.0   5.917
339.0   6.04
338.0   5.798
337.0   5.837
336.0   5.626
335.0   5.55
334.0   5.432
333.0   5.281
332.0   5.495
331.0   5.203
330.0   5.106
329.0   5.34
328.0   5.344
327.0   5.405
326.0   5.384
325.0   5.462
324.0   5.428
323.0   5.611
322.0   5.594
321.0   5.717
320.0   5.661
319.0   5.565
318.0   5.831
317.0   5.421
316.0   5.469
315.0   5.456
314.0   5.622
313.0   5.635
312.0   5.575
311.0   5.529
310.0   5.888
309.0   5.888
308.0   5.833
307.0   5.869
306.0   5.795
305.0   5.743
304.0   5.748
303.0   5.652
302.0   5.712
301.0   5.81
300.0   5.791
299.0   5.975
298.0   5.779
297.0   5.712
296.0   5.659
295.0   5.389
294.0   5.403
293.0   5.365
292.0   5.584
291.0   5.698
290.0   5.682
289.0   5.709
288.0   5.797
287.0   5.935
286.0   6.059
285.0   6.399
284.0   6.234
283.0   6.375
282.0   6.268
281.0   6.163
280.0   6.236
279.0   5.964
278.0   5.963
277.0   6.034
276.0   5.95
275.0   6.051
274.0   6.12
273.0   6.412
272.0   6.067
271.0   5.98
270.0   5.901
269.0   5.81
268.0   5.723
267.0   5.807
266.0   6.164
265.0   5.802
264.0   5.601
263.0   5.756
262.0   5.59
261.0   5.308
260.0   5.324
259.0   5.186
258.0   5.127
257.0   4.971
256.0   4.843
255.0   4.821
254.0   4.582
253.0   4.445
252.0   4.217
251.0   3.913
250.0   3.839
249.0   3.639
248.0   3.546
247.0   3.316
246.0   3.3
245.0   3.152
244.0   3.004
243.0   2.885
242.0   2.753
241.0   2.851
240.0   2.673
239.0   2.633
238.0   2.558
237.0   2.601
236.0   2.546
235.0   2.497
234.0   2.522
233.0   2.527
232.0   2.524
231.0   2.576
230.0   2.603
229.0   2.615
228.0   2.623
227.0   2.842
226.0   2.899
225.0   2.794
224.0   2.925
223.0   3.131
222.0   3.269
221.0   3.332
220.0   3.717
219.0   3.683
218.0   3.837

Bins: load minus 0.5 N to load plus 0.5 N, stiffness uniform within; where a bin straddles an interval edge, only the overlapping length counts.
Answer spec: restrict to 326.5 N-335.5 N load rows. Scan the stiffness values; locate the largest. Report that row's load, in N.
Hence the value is 335.0 N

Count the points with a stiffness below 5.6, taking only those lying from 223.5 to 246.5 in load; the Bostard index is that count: 23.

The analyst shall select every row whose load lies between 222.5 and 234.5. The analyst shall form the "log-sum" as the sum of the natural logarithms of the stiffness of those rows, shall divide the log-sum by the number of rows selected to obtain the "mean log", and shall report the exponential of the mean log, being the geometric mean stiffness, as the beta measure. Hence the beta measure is 2.71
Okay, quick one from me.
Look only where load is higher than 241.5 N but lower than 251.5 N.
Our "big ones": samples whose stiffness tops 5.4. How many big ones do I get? 0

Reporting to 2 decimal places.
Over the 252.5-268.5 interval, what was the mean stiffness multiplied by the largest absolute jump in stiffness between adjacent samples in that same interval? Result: 1.92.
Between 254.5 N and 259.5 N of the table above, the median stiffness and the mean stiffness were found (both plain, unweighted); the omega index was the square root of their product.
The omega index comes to 5.0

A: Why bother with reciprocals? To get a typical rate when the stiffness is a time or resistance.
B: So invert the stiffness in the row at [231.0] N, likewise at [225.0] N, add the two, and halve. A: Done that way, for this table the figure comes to 0.373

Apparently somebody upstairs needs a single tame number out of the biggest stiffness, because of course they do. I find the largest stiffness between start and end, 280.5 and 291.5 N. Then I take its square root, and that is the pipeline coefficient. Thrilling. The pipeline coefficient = 2.53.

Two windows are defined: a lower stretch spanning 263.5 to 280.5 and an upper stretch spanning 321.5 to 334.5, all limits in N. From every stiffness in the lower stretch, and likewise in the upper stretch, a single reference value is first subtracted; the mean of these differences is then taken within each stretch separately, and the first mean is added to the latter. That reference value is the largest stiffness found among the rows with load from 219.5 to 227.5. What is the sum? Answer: 3.9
